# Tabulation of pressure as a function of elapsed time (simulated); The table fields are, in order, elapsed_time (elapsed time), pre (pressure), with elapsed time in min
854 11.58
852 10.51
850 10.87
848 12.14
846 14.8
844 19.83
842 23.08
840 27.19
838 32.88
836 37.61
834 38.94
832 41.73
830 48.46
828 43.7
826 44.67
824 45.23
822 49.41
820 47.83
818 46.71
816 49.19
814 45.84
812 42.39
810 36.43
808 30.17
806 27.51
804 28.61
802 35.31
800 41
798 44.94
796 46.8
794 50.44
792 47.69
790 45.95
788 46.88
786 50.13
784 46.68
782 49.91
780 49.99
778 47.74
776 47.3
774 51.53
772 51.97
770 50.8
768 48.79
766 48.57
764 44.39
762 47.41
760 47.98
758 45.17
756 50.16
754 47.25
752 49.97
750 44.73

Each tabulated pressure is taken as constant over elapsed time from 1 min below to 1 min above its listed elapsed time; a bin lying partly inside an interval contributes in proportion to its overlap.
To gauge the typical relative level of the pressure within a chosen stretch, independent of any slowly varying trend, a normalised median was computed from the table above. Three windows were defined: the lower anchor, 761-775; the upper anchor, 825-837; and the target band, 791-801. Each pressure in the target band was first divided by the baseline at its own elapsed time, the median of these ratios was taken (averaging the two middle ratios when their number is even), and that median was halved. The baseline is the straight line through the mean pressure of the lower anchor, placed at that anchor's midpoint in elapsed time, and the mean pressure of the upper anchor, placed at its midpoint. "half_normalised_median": 0.507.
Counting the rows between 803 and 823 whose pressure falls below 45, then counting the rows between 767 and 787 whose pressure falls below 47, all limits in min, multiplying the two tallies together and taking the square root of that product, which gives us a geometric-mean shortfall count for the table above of 2.2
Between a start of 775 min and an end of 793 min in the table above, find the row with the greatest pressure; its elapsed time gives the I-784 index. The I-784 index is 786 min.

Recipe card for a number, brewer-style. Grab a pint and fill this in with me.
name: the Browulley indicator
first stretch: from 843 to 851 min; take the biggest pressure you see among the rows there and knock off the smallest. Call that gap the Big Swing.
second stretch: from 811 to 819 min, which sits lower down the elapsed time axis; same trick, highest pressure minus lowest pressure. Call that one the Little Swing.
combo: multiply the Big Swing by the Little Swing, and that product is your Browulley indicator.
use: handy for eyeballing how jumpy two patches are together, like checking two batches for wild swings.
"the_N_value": 61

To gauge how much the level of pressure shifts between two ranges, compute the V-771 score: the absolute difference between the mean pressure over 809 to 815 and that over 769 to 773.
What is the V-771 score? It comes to 10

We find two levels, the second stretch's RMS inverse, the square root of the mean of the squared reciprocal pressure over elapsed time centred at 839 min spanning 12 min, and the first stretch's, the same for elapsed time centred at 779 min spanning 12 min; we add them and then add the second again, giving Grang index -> 0.094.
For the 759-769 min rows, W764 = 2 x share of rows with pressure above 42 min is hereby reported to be 2.0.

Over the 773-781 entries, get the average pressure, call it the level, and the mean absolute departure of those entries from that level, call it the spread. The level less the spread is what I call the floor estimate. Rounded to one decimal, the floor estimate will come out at 47.5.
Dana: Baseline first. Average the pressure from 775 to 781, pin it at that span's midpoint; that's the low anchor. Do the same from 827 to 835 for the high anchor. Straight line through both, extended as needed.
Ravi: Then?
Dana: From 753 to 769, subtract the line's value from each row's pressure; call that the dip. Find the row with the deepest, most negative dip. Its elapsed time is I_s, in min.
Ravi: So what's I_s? 764 min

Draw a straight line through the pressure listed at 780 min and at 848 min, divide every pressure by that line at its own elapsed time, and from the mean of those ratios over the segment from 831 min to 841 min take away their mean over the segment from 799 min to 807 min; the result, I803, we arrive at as 1.00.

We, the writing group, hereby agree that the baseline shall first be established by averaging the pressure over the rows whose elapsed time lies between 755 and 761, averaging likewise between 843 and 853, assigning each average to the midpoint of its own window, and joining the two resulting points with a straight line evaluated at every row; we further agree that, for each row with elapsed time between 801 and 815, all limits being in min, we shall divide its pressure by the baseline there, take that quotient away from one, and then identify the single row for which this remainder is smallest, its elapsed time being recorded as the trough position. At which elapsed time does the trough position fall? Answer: 814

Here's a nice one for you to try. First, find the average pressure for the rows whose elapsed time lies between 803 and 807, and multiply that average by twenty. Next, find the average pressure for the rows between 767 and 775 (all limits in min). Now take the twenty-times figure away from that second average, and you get -510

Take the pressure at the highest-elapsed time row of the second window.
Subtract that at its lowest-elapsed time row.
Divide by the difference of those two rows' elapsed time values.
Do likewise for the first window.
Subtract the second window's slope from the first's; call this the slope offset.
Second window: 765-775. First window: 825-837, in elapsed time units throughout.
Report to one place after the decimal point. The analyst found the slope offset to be -1.1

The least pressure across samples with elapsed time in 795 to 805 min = 28.61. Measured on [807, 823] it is 30.17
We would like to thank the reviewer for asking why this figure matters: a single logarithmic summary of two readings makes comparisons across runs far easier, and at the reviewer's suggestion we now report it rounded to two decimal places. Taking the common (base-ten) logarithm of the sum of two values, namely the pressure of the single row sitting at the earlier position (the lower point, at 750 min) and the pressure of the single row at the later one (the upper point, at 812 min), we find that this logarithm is 1.94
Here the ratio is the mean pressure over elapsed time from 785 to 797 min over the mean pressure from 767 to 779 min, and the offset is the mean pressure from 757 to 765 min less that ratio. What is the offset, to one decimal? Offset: 45.3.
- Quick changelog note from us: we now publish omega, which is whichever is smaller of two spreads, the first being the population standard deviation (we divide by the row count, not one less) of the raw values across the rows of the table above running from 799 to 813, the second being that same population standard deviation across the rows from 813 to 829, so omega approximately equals 1.96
